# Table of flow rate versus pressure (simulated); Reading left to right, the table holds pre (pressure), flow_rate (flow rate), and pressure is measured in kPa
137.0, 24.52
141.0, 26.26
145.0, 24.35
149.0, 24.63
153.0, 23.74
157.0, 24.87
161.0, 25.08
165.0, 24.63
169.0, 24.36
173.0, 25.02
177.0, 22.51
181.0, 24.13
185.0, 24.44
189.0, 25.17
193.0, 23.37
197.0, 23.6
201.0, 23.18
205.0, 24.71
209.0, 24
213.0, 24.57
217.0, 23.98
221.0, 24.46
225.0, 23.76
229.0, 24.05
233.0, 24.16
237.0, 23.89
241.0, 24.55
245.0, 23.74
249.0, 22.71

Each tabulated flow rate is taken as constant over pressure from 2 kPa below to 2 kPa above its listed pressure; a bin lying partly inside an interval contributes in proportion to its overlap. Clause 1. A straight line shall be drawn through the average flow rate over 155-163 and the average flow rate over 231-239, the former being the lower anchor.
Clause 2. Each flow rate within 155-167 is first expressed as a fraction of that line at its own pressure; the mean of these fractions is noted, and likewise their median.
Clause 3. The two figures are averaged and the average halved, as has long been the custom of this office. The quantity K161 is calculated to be 0.498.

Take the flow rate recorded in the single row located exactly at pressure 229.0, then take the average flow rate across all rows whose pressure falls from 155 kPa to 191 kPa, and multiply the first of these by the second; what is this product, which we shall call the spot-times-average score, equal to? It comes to 588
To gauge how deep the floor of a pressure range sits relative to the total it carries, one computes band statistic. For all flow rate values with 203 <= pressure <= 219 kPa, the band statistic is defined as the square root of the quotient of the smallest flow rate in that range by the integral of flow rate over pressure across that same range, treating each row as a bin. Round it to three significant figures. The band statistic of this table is 0.248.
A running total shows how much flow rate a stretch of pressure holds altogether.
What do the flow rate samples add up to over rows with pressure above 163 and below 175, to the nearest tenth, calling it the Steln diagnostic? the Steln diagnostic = 74.0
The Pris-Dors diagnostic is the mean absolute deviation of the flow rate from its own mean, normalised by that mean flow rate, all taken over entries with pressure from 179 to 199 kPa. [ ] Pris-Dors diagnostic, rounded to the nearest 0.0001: 0.0220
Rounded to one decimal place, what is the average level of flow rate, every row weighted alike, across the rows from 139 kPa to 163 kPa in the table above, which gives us 24.8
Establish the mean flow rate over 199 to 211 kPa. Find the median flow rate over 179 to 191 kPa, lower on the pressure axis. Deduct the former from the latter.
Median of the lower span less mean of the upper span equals 0.48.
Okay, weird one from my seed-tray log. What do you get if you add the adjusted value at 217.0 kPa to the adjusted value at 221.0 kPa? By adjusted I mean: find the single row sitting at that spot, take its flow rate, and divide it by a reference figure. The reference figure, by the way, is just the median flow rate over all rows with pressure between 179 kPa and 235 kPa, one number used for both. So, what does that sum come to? 2.01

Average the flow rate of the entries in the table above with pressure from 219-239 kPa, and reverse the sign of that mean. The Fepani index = -24.1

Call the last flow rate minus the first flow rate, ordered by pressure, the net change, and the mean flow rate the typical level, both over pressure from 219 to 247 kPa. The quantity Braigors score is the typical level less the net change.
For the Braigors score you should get 24.8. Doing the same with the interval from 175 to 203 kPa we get 23.1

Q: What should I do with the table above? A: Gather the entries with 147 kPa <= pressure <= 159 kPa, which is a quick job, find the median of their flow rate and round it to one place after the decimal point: 24.6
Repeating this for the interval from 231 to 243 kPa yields 24.2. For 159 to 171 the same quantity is 24.6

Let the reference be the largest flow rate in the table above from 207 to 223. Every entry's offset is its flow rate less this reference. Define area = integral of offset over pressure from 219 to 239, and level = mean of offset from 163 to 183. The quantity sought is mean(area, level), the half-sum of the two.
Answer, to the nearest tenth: -5.3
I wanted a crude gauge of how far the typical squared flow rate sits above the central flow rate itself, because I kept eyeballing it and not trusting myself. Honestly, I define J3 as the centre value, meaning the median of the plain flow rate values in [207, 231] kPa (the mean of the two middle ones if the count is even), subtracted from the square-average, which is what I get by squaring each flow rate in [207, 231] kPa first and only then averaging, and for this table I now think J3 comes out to 559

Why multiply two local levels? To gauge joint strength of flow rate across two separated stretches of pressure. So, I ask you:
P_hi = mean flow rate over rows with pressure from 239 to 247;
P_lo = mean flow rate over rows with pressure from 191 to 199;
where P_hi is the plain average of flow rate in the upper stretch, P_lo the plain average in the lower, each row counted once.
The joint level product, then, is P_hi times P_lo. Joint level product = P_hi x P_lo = 567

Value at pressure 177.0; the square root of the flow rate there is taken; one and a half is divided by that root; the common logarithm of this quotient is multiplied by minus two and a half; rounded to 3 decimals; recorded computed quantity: 1.250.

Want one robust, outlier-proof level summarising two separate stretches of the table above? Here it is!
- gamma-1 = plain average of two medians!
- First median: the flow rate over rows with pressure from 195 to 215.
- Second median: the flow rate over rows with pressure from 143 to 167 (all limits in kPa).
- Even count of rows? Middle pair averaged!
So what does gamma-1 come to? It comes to 24.3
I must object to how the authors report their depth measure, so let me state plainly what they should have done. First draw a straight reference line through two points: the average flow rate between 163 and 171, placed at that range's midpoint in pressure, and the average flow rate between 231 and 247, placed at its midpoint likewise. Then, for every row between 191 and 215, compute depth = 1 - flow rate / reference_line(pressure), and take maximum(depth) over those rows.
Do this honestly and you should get 0.05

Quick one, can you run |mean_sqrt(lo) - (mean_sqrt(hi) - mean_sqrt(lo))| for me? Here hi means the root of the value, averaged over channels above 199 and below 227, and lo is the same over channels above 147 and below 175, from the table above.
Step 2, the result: 5.01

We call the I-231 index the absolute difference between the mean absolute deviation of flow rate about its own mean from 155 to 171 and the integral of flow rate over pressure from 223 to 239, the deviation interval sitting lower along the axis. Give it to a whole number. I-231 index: 383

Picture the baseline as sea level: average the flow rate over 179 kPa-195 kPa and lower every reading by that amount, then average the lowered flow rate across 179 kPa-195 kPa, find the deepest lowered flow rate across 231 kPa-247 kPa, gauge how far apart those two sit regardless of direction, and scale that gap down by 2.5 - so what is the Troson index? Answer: 0.2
